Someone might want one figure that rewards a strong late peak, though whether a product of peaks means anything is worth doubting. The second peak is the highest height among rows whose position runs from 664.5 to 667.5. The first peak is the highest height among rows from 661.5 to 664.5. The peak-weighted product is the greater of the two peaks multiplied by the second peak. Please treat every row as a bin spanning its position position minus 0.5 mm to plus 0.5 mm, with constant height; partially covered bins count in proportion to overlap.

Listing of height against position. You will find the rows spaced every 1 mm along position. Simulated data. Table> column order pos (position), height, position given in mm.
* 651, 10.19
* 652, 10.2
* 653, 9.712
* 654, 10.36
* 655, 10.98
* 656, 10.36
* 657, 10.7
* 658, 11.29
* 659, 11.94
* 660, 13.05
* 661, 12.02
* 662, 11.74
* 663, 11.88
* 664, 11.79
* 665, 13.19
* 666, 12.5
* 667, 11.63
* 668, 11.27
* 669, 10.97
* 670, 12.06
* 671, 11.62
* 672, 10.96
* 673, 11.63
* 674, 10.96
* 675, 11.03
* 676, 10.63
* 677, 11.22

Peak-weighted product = 174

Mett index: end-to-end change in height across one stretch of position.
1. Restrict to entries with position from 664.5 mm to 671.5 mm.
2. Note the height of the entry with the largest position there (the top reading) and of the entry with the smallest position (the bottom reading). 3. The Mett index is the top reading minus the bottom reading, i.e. -1.6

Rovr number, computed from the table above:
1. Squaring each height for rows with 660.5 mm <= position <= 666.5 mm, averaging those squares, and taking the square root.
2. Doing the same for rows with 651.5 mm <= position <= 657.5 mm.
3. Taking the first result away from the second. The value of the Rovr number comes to -1.8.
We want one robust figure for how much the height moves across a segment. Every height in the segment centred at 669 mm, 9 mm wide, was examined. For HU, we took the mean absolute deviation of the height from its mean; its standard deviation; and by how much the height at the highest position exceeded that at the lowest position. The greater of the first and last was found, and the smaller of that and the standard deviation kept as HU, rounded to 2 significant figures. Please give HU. 0.55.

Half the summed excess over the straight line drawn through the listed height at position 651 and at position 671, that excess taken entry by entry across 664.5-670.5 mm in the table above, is 1.7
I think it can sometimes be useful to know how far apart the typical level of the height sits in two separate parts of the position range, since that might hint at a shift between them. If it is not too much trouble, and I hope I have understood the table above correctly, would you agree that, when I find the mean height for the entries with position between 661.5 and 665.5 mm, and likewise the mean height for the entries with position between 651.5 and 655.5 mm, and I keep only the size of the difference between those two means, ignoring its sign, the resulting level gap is 1.8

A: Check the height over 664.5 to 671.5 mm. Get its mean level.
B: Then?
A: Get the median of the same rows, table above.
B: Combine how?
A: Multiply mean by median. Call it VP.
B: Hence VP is 138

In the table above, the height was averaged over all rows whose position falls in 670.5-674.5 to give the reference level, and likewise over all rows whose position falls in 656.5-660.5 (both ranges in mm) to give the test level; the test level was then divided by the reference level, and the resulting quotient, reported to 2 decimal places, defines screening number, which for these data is 1.04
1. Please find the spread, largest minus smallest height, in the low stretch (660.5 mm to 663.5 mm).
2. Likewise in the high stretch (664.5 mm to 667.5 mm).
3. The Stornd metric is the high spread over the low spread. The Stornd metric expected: 5.6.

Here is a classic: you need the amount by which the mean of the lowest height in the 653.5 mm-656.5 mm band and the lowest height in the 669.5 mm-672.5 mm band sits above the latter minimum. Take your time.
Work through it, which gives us -0.3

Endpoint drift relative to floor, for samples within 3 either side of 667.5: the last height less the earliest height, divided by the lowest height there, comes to -0.10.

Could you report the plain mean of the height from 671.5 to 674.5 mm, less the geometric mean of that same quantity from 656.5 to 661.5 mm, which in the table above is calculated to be -0.59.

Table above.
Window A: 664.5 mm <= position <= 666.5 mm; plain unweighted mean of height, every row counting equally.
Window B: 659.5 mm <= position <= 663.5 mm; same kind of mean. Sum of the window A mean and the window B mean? 25.0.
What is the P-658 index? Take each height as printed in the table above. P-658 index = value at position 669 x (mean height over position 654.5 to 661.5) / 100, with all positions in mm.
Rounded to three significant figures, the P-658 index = 1.26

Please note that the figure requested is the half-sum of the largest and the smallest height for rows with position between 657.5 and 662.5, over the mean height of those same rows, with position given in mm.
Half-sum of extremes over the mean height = 1.01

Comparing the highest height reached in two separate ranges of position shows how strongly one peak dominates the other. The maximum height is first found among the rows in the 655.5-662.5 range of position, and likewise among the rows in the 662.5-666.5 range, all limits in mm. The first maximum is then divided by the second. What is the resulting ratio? 0.99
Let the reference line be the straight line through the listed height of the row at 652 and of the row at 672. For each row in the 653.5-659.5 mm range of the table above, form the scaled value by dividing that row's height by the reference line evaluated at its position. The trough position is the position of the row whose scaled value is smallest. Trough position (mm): 656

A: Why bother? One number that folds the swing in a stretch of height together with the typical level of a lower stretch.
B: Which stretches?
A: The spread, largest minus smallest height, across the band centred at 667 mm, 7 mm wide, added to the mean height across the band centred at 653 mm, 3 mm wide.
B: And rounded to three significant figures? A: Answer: 12.3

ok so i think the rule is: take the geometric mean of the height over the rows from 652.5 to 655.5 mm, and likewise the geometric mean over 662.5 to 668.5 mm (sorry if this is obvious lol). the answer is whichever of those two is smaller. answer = 10.3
